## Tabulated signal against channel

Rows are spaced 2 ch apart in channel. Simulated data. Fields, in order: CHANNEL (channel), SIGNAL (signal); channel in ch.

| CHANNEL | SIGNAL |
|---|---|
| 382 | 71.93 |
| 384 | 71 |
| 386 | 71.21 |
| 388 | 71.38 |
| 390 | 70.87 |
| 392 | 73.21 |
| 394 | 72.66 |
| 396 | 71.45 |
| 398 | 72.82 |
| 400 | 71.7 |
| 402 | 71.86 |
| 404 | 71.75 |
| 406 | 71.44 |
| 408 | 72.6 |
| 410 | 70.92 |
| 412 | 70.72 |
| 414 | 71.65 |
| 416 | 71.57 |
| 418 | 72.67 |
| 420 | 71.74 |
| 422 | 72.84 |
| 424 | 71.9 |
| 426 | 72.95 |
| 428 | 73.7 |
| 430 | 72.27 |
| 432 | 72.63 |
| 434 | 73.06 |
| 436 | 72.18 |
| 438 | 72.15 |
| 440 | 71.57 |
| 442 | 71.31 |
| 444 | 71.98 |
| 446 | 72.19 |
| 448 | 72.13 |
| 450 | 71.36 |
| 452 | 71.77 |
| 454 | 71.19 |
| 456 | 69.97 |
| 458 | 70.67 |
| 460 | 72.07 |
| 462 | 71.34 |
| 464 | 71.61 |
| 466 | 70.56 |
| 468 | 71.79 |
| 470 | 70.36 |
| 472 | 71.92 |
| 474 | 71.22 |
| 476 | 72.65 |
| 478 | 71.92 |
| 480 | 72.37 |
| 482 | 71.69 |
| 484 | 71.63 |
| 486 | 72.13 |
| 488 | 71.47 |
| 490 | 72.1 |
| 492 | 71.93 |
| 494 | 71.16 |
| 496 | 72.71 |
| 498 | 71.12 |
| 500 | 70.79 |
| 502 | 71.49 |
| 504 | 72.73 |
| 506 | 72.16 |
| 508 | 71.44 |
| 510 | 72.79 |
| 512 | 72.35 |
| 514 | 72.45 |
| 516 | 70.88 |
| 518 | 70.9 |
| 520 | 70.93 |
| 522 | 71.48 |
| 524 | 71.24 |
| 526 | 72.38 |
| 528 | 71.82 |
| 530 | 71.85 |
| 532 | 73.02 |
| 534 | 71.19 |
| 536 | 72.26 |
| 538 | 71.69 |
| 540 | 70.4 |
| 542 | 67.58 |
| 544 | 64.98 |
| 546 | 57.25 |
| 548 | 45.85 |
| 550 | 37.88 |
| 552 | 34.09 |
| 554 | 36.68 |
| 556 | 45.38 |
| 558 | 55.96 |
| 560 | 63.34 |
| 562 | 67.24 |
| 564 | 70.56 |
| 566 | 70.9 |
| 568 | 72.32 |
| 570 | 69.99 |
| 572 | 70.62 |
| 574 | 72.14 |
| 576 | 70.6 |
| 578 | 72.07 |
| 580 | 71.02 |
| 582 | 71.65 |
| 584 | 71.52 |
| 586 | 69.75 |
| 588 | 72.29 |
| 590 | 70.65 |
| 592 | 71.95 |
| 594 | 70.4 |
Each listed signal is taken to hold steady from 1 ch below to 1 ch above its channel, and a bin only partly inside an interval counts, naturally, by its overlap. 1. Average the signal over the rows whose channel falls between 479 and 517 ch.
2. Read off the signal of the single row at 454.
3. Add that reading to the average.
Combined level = 143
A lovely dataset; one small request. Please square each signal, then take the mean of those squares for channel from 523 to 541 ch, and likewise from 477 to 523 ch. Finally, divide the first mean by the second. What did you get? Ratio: 1.00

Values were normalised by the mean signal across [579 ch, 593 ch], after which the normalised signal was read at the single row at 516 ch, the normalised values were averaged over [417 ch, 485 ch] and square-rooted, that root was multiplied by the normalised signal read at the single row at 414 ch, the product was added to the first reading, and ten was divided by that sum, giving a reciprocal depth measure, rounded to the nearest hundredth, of 4.99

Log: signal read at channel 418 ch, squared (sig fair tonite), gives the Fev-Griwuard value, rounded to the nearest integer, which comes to 5281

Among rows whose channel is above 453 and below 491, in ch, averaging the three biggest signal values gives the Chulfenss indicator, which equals 72.4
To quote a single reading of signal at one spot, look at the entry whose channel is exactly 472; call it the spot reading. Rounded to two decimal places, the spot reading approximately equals 71.92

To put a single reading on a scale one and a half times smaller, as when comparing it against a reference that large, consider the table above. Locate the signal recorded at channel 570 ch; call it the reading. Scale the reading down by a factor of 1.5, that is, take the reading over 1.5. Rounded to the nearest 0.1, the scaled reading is 46.7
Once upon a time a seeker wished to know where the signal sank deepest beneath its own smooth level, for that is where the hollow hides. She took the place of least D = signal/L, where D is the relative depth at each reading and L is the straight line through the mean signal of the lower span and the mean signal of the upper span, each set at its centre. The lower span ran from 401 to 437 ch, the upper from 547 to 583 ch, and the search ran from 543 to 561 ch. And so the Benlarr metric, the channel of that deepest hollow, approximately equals 552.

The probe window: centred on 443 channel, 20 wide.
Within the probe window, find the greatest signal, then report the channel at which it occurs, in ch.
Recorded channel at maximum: 434 ch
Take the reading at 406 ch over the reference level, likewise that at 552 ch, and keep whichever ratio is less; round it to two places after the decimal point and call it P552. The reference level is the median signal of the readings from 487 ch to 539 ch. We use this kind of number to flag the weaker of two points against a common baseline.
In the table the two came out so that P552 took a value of 0.48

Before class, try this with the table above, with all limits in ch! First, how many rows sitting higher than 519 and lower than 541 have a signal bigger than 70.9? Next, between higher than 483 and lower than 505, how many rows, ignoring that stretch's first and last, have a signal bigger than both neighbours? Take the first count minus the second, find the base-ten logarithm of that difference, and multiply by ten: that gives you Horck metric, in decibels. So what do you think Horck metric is 8.5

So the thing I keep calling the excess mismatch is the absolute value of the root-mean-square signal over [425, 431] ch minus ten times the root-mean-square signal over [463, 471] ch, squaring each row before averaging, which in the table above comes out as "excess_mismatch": 638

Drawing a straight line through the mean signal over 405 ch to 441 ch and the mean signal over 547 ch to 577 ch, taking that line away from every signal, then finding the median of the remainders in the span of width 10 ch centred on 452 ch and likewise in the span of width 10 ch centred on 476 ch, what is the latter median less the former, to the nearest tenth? 3.0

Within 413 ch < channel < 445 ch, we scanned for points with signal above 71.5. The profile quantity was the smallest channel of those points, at 414 ch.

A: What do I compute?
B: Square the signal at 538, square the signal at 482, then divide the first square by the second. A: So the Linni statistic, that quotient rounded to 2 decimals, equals 1.00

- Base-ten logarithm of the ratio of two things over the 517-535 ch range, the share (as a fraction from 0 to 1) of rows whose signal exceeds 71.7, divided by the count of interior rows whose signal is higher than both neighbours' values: -0.83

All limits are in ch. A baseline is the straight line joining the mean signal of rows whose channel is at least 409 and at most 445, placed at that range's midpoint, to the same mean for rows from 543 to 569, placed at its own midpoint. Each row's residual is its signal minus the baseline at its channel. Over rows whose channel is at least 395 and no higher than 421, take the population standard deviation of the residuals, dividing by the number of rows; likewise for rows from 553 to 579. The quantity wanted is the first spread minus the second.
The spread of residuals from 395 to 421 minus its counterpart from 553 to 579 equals -10.7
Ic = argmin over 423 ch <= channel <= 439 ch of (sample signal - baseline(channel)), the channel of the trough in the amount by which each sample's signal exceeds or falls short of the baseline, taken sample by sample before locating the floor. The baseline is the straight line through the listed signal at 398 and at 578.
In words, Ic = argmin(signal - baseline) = 424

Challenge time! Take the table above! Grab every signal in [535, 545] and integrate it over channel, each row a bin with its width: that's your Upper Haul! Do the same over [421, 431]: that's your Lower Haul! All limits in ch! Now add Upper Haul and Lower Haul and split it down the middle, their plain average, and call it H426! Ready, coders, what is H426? 711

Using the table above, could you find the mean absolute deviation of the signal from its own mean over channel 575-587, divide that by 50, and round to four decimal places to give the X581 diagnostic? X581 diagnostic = 0.0129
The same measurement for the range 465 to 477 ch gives 0.0141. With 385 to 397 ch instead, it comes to 0.0152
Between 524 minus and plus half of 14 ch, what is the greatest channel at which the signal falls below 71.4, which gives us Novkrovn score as 524 ch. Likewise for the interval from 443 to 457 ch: 456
